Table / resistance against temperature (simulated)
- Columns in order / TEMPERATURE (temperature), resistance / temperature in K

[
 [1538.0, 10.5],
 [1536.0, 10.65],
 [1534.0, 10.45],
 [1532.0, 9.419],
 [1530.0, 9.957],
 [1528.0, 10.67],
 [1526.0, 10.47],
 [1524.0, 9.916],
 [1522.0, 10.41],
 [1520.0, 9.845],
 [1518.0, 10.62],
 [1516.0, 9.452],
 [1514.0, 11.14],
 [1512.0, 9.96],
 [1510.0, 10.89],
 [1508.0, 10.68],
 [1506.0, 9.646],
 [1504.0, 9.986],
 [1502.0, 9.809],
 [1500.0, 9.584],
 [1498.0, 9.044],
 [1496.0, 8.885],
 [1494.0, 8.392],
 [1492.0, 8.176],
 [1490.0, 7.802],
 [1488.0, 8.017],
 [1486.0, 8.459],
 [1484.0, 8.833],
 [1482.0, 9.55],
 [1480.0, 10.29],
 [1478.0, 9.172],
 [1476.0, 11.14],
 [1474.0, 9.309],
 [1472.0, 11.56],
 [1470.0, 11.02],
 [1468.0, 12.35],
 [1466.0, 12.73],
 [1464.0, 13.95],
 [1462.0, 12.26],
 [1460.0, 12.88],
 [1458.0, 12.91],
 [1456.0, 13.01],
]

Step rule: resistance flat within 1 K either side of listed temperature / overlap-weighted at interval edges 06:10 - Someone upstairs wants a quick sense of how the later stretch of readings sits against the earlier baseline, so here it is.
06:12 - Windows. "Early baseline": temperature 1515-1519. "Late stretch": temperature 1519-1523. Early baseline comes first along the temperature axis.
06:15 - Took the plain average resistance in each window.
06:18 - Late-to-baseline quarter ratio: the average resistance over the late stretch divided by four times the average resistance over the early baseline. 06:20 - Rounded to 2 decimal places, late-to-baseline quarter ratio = 0.25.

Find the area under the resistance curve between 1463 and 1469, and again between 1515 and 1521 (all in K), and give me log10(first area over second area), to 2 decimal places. 0.12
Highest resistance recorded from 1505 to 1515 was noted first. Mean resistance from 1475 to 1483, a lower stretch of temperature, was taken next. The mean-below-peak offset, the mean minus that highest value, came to -1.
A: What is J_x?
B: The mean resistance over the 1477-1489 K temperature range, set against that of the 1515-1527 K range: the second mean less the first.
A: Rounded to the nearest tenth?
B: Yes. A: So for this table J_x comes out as 1.1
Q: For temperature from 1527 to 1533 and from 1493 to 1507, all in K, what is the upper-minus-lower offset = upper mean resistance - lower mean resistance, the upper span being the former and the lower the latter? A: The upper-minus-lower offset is 0.7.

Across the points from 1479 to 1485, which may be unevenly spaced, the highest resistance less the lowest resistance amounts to 1.5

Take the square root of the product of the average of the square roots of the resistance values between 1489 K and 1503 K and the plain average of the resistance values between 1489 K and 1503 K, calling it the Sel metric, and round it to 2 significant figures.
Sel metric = 5.1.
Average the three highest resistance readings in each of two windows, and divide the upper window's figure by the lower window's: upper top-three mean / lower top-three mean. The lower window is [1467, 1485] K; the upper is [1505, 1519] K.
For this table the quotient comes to 0.93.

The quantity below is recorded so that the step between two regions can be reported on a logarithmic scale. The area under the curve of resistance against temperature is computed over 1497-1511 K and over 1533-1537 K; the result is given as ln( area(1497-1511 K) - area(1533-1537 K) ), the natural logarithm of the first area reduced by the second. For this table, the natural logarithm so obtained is 4.58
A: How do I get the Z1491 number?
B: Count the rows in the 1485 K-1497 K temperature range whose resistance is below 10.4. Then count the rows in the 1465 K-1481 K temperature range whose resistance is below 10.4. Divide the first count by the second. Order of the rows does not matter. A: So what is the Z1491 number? 2.0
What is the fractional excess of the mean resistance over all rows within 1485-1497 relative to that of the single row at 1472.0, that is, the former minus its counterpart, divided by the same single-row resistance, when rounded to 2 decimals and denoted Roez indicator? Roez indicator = -0.28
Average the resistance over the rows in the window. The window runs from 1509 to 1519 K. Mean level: 10.4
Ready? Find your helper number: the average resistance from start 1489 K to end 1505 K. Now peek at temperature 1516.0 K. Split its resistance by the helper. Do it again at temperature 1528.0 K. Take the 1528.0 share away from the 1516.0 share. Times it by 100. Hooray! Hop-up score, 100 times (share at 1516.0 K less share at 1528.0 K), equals -14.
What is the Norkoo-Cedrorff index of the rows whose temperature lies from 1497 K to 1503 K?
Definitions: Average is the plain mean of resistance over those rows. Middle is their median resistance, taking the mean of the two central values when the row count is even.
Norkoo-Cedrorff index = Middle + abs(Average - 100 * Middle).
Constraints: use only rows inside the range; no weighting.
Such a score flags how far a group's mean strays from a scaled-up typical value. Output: 959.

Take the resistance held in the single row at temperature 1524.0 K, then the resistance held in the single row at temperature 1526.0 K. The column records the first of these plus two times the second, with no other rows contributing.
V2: 30.9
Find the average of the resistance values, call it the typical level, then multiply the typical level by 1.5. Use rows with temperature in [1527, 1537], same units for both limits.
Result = 15.3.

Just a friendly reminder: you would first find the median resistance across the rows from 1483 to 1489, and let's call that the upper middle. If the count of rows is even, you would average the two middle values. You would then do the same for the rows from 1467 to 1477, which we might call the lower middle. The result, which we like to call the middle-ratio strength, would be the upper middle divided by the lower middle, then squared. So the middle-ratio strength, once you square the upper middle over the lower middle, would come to 0.58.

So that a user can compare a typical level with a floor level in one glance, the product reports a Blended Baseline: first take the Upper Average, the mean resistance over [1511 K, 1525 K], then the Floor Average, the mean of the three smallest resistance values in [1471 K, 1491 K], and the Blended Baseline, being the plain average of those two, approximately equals 9.1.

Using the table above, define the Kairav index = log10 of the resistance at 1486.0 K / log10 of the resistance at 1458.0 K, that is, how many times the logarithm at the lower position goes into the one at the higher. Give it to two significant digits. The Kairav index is 0.83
